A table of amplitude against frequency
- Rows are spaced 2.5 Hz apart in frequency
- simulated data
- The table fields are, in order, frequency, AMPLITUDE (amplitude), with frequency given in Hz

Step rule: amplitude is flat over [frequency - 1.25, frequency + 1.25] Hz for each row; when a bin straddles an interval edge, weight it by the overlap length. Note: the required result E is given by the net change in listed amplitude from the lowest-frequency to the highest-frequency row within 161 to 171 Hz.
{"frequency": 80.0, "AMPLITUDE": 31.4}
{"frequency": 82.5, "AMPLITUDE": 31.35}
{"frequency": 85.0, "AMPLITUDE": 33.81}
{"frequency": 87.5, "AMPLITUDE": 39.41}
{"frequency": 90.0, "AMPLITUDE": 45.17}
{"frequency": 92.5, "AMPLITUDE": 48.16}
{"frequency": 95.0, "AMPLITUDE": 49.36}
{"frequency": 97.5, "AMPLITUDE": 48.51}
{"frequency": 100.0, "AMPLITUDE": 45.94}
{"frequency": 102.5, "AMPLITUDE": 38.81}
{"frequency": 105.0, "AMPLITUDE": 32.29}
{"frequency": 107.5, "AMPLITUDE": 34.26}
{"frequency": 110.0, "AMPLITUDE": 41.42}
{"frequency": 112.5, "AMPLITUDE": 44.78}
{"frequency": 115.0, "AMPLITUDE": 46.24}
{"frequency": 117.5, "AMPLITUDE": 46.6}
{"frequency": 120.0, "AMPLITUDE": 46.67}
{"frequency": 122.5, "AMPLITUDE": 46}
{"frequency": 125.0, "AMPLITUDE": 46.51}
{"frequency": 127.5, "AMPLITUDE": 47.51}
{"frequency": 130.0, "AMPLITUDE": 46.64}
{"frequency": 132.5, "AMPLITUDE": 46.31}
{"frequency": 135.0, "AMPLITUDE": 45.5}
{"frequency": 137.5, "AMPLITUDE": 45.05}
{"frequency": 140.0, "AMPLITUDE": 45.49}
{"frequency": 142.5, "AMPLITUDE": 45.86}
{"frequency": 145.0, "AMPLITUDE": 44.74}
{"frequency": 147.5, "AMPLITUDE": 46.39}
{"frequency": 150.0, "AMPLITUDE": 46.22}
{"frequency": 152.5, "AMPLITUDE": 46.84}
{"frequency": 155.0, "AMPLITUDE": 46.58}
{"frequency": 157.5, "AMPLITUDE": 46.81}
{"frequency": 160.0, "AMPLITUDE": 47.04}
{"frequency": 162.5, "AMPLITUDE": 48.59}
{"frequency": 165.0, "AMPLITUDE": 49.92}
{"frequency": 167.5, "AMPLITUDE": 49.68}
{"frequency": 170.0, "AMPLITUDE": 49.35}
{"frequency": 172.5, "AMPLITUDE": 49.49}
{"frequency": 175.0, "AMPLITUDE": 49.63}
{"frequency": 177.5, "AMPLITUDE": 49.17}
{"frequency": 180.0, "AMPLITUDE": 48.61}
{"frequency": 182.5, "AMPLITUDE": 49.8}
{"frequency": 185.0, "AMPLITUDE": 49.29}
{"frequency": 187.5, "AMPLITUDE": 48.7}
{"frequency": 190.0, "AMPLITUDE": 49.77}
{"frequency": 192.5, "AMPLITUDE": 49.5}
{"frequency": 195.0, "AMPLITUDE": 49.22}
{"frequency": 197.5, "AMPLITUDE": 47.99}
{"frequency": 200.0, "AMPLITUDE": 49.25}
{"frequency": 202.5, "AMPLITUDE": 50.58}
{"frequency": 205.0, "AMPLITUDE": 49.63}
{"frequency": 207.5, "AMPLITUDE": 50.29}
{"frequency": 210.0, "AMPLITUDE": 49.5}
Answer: 0.8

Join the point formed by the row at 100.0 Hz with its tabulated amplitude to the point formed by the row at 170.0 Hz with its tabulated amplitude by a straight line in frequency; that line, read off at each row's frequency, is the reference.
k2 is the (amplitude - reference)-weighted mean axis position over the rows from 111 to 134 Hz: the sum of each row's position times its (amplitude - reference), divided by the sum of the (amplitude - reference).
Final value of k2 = 121.8 Hz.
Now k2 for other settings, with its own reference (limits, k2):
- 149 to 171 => 153.6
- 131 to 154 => 142.6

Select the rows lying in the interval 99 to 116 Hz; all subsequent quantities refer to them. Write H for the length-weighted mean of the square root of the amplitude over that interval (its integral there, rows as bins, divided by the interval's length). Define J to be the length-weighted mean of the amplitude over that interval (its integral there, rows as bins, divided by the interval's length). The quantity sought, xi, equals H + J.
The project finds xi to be 46.7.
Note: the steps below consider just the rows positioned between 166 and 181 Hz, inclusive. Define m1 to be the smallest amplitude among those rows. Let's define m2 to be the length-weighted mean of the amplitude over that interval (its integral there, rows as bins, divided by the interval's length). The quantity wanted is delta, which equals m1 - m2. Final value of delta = -0.7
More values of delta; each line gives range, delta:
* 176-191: -0.6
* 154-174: -1.9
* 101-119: -8.5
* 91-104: -7.1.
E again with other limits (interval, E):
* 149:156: 0.4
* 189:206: -0.1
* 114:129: 1.3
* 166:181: -1.1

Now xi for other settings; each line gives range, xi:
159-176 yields 56.1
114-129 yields 53.4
